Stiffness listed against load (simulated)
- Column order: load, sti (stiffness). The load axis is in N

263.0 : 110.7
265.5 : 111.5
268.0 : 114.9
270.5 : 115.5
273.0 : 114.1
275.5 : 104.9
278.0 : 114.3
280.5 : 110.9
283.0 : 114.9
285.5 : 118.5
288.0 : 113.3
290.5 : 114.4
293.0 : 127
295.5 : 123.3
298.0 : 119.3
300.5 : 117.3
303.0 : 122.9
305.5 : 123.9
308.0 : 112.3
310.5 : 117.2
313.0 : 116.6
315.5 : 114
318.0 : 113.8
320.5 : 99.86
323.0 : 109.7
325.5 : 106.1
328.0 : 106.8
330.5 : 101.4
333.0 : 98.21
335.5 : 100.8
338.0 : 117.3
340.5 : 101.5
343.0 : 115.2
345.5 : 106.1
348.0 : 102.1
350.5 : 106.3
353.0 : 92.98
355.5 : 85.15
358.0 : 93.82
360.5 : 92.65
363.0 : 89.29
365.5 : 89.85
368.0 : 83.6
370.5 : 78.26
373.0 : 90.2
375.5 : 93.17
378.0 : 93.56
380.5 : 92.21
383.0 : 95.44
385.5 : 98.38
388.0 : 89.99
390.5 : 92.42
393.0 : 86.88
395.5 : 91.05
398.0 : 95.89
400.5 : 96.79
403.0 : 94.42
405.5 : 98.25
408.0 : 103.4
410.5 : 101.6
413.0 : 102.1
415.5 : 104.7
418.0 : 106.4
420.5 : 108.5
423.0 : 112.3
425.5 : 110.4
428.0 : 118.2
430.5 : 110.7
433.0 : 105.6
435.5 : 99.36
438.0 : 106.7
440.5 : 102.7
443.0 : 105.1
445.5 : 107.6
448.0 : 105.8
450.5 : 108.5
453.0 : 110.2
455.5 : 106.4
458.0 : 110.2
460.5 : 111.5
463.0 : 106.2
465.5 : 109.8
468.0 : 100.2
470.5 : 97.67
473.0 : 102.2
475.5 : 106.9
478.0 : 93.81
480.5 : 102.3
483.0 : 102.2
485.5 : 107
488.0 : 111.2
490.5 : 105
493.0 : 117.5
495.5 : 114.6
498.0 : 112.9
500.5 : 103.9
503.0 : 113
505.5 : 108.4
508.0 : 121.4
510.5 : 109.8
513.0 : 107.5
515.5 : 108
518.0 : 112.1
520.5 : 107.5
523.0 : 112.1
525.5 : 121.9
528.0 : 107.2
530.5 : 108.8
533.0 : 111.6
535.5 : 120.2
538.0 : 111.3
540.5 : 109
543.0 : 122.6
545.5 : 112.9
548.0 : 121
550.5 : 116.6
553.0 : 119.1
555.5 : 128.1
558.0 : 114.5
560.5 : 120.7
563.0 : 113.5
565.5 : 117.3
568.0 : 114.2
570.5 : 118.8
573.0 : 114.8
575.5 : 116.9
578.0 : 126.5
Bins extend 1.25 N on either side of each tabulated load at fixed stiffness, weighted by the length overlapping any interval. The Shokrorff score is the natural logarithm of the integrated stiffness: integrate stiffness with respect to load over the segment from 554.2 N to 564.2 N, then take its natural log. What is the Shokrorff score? 7.08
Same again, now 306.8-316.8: 7.05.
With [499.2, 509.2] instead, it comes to 7.02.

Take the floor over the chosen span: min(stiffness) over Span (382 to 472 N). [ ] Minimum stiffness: 86.88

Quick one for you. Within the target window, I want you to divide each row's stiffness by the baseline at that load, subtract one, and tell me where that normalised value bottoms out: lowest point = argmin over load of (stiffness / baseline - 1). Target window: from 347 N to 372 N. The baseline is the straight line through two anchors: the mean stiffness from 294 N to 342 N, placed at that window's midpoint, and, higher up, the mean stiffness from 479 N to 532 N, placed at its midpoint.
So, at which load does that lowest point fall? 370.5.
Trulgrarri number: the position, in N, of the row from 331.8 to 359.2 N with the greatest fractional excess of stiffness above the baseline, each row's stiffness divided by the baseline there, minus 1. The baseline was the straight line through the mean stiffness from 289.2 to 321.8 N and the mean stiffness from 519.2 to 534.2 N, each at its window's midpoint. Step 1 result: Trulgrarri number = 338.0 N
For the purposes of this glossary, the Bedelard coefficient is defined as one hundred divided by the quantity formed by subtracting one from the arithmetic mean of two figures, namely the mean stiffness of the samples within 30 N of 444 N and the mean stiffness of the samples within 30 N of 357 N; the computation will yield 0.99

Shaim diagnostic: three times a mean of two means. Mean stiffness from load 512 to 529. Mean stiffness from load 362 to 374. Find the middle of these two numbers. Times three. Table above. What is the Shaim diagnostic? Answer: 296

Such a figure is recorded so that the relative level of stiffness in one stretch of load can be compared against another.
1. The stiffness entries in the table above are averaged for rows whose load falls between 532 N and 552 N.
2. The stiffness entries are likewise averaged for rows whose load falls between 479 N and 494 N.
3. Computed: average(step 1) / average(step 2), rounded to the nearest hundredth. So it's 1.08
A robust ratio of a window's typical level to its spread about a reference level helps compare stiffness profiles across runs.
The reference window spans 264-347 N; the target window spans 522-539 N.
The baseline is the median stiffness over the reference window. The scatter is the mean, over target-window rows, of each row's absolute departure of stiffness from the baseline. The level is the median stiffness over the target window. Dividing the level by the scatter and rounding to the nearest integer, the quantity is 23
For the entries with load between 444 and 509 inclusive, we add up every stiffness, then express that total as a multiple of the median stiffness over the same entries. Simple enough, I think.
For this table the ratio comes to 26.1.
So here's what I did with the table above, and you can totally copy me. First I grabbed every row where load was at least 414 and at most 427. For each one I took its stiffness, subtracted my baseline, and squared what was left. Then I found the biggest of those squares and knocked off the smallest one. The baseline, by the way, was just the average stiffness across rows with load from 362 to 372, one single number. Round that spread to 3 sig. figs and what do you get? 353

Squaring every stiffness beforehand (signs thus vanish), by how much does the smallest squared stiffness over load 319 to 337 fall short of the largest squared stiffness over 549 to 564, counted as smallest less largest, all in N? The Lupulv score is -6764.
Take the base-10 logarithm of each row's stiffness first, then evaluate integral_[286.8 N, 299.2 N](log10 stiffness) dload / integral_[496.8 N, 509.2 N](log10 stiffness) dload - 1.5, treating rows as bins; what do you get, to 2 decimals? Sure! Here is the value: -0.49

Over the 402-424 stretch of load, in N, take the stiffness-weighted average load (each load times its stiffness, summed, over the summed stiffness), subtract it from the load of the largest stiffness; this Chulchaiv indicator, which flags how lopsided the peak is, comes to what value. 9.7 N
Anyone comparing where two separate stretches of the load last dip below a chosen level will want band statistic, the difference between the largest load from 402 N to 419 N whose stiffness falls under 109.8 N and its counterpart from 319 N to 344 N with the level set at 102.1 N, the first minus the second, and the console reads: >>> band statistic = 77.5 N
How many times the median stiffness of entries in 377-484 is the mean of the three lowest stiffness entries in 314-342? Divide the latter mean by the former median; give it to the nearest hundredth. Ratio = 0.97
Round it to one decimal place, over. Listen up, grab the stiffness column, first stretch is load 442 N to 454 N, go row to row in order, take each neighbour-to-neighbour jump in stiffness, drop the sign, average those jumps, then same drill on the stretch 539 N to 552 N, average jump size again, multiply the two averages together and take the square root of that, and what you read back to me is 4.4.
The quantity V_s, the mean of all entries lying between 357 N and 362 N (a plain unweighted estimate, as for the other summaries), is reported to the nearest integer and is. 93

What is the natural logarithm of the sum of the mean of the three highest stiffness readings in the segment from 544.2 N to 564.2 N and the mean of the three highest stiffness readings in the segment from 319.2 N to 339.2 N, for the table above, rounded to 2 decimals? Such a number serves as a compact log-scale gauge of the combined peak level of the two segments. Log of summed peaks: 5.46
